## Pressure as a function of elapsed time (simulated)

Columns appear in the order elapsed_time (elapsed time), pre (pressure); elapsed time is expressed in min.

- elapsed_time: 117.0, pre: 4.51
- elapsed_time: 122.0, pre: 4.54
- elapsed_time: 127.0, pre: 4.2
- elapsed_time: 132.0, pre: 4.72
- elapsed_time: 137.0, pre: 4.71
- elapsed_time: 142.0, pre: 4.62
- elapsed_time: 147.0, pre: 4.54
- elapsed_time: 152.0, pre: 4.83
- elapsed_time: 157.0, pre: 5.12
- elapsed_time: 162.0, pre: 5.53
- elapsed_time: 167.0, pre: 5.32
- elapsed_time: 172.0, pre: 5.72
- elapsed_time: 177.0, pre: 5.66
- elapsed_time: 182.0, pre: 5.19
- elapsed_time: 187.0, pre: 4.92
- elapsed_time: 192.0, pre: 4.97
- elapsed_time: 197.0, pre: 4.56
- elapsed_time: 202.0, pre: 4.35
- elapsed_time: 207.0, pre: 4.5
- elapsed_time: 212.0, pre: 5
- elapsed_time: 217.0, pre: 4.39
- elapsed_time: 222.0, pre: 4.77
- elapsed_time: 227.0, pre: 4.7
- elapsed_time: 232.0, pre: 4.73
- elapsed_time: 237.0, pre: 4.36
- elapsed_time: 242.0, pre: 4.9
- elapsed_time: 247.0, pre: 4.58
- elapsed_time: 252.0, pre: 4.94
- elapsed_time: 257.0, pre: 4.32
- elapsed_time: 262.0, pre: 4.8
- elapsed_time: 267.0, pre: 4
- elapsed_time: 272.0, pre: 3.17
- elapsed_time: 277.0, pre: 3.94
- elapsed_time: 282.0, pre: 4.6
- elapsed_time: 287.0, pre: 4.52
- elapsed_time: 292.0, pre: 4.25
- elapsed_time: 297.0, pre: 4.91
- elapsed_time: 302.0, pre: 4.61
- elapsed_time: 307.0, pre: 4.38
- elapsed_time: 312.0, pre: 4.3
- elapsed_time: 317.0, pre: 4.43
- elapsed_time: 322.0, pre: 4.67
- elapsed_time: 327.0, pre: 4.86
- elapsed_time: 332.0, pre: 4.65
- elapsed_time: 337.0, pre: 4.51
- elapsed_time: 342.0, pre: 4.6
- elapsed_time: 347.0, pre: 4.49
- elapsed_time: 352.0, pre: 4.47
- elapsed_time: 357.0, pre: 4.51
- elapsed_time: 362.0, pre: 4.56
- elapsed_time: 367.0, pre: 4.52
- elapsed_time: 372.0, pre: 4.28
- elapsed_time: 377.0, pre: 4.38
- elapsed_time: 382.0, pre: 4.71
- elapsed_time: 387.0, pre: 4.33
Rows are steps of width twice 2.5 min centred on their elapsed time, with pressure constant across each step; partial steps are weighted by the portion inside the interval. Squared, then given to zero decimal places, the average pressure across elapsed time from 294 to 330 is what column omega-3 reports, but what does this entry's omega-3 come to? 21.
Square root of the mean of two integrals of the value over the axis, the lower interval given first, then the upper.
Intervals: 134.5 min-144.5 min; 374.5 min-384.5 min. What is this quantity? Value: 6.8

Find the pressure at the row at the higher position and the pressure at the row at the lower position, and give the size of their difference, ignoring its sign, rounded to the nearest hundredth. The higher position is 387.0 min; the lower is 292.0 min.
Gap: 0.08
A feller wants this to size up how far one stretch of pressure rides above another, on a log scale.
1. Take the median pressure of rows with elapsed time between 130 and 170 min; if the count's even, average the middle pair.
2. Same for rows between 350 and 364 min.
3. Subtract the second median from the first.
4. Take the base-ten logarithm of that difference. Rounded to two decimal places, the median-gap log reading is -0.58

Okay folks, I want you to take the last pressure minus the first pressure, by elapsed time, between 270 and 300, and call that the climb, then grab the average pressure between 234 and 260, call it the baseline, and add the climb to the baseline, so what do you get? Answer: 6.4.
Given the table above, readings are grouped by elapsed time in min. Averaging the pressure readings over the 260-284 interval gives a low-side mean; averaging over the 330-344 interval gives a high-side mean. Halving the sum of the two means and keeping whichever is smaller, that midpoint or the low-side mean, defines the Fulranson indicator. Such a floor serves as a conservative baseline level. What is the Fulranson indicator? 4.1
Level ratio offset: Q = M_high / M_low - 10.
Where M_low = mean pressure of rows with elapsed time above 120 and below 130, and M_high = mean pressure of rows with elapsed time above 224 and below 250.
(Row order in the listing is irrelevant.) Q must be -8.94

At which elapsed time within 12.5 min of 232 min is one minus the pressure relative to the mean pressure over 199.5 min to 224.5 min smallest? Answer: 242.0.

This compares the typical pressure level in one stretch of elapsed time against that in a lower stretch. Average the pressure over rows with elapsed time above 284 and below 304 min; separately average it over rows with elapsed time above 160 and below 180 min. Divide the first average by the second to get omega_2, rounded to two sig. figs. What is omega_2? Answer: 0.82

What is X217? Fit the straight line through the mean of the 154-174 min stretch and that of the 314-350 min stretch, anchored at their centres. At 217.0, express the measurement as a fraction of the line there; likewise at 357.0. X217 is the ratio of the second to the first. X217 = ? 1.18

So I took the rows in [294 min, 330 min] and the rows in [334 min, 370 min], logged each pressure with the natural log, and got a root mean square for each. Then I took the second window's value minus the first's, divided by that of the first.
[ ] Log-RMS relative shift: -0.010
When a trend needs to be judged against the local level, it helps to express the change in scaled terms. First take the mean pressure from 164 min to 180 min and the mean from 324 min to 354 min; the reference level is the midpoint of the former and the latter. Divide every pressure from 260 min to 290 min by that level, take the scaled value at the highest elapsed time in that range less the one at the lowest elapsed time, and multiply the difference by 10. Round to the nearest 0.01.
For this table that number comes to -0.55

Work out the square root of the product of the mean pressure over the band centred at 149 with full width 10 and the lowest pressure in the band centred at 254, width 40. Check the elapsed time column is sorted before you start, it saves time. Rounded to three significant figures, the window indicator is 3.85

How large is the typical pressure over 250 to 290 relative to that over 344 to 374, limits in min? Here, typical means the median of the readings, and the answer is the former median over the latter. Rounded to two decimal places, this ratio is 0.98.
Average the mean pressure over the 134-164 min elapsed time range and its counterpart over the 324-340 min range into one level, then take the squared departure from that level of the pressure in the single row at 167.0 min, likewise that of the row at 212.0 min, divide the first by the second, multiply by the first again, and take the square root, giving 1.3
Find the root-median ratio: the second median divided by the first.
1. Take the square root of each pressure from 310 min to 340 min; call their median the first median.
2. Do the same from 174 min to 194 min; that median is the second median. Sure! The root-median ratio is 1.053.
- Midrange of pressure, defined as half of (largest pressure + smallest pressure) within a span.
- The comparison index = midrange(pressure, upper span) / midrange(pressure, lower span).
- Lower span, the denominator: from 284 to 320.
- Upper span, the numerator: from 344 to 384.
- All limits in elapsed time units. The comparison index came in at 0.98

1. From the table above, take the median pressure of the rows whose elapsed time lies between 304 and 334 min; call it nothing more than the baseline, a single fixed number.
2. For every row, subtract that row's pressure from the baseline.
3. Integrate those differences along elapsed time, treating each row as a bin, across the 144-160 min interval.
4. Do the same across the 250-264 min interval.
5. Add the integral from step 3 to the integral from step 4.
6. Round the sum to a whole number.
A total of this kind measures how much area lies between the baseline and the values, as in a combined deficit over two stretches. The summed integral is -7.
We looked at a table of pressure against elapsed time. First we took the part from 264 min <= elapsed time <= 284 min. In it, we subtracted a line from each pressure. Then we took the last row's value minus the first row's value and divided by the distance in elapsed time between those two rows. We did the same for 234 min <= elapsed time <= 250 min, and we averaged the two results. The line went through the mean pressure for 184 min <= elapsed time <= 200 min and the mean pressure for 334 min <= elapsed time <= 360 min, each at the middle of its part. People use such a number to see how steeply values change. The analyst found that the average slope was 0.03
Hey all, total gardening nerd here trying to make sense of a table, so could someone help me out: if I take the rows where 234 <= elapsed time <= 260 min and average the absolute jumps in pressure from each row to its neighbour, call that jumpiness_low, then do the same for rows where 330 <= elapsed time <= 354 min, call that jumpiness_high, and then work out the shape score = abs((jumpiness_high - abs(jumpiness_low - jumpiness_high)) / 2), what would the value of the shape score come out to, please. 0.140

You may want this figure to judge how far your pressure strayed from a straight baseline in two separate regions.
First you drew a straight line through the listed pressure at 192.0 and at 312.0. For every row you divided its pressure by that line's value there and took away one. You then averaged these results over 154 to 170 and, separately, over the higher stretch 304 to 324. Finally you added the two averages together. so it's 0.07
